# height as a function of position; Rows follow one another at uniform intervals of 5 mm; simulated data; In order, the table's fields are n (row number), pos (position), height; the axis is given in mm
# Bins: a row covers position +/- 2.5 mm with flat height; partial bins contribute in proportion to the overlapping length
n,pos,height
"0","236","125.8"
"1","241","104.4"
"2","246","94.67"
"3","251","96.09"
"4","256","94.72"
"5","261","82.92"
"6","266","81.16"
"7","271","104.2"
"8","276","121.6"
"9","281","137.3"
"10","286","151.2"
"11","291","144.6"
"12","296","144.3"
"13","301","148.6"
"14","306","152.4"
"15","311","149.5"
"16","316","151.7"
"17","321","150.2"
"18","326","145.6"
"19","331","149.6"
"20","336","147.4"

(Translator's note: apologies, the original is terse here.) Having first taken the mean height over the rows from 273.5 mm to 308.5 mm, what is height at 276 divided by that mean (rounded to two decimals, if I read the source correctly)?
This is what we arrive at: 0.85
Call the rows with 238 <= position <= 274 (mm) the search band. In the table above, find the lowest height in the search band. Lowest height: 81.16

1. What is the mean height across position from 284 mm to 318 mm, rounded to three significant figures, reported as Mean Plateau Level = 149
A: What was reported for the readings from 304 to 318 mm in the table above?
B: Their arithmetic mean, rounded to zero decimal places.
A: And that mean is 151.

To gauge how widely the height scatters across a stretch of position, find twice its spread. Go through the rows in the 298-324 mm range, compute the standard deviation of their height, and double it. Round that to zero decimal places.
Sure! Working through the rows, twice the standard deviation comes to 3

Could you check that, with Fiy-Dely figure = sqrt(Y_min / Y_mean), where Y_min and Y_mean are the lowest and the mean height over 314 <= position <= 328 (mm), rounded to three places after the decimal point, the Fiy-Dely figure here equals 0.988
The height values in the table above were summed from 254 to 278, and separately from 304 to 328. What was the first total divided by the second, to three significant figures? 0.647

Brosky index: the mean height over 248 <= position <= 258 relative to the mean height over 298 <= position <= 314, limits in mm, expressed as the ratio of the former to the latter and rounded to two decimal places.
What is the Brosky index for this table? 0.64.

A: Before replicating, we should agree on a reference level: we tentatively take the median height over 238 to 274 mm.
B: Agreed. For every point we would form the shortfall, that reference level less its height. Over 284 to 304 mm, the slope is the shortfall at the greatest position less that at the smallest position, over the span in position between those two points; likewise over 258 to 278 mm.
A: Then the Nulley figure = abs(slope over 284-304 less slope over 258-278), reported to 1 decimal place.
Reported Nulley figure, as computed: 2.8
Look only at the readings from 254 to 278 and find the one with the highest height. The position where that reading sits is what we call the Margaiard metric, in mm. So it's 276 mm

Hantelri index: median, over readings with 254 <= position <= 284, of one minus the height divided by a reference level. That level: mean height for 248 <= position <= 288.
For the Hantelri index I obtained 0.08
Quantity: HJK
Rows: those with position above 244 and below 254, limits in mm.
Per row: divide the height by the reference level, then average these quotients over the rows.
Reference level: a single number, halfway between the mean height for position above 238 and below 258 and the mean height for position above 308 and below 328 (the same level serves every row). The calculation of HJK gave 0.77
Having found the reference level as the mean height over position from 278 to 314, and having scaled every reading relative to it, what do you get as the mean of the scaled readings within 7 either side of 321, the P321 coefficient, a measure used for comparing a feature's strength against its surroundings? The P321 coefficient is 1.02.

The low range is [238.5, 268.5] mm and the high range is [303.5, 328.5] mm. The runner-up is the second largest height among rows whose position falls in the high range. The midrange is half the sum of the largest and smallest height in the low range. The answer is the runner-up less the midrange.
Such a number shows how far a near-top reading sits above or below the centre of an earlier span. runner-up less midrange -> 59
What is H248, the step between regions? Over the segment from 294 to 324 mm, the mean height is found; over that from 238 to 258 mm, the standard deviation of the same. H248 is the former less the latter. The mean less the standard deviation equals 145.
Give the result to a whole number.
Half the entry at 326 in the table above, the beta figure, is 73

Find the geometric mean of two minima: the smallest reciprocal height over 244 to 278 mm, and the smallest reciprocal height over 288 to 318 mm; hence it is 0.0073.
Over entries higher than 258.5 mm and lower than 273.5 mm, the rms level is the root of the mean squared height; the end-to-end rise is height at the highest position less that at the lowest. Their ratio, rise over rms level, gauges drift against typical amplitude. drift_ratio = 0.24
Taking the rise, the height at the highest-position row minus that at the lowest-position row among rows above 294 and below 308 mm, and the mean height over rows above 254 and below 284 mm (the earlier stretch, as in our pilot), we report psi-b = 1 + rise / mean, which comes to 1.08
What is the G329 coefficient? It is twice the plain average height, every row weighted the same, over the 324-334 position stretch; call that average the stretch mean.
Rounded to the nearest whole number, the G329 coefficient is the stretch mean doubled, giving 295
